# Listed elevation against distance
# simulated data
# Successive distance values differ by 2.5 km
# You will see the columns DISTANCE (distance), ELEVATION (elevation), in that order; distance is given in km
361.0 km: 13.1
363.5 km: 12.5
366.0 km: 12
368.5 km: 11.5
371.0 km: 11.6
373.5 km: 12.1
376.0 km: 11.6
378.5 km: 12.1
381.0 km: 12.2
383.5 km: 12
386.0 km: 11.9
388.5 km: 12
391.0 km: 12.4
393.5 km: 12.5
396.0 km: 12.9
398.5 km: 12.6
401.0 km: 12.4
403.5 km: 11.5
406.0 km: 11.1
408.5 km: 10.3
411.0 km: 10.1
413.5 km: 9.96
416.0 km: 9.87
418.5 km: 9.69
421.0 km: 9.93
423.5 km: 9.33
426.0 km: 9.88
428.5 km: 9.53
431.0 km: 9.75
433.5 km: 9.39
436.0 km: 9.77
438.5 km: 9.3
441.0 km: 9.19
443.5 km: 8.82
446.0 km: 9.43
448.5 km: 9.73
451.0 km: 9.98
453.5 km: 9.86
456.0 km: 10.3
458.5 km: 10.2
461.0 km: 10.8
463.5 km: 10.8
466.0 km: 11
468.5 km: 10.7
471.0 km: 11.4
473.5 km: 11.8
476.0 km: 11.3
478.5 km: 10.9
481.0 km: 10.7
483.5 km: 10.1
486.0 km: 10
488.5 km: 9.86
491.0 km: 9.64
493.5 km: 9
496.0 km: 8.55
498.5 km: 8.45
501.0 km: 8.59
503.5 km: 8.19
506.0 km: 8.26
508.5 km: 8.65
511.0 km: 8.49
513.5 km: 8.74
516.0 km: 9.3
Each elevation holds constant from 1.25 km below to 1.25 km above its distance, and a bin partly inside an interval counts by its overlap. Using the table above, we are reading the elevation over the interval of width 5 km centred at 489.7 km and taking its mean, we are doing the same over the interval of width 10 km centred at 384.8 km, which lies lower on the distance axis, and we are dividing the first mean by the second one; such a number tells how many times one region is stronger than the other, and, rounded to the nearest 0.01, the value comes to 0.81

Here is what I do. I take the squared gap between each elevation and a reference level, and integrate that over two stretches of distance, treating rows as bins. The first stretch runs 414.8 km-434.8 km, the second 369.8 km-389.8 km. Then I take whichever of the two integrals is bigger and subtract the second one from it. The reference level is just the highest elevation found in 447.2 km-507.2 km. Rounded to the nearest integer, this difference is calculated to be 90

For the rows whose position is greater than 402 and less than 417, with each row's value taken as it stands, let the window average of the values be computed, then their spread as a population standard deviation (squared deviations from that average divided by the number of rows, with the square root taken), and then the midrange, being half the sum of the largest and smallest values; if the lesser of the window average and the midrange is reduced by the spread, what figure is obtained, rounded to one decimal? 9.9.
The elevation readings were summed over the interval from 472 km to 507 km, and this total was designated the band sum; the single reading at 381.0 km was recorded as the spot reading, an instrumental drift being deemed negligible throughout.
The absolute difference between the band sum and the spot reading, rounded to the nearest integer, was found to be 123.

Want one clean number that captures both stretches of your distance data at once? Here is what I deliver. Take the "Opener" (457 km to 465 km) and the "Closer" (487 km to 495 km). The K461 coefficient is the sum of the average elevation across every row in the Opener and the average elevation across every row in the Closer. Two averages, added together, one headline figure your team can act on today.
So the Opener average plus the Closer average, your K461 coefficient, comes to 20.1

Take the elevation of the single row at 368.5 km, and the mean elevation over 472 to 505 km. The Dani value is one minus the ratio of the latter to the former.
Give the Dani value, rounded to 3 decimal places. 0.150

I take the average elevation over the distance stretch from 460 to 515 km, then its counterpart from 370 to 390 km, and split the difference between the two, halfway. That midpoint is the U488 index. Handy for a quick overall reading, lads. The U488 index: 10.9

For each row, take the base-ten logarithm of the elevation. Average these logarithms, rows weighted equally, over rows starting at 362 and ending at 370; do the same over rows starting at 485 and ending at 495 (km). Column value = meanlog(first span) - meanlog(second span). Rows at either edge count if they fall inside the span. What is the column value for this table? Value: 0.10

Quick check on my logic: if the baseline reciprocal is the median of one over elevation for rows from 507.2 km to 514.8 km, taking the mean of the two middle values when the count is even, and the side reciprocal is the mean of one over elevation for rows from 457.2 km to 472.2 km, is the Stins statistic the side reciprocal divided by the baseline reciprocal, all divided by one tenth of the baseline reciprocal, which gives 69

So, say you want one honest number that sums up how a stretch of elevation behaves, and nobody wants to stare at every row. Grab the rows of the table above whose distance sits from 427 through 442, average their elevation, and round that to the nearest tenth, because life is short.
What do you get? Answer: 9.5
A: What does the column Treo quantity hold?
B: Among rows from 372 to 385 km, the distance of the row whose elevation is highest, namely 381.0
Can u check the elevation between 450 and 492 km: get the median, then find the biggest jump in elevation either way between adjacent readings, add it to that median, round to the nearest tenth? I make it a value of 11.4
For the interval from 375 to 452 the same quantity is 10.9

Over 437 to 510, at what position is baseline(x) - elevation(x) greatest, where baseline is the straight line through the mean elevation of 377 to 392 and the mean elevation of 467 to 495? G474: 443.5 km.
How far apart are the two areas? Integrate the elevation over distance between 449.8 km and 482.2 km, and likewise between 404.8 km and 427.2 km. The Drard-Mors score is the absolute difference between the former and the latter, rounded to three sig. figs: 124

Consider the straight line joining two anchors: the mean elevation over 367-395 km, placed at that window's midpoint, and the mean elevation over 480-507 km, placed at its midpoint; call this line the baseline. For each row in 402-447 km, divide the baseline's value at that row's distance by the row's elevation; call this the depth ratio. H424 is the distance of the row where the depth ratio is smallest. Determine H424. 403.5 km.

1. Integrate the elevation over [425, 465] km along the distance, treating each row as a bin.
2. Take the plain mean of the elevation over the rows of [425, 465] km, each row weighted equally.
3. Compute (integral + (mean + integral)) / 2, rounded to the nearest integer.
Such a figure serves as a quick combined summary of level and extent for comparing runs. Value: 397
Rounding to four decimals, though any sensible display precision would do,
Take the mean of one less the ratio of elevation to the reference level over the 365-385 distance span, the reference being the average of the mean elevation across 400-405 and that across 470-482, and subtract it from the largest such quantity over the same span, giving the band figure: 0.0334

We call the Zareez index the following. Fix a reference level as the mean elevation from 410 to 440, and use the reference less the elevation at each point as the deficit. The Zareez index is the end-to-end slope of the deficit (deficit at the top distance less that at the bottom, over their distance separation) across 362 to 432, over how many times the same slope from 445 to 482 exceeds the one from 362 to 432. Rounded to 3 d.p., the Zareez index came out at -0.046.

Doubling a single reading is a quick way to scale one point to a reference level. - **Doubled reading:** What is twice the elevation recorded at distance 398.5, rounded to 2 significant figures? 25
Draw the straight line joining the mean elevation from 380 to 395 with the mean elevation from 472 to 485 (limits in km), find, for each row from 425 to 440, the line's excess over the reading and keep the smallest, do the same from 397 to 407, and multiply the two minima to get -1.0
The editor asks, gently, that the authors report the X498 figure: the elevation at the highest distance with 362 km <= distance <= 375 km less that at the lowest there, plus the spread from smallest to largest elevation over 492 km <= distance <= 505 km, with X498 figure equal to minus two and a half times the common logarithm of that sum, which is 1.0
